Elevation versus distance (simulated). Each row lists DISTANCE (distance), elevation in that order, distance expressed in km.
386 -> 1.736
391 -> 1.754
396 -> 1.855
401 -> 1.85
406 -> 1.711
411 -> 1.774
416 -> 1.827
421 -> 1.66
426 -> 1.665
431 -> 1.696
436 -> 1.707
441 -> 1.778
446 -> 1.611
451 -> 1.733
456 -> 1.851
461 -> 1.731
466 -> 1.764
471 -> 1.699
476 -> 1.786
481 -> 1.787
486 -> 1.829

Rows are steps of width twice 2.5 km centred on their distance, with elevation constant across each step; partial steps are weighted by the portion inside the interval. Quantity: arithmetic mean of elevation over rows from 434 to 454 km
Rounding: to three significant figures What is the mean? 1.71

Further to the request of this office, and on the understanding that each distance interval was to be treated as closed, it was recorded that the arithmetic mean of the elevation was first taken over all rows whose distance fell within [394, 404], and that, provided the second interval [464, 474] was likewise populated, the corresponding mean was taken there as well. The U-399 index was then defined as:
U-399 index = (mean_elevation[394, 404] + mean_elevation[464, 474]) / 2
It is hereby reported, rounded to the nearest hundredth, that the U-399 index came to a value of 1.79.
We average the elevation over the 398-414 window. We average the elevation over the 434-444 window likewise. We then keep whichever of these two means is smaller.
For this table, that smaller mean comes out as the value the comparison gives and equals 1.74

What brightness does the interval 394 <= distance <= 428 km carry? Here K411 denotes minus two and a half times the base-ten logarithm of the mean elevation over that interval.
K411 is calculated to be -0.616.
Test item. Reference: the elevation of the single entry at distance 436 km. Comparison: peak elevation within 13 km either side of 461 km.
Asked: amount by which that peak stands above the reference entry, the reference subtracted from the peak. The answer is 0.14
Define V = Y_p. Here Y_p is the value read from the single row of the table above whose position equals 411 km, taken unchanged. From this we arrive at 1.774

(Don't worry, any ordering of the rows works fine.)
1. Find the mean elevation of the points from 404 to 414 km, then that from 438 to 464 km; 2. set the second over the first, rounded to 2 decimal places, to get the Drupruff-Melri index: 1.00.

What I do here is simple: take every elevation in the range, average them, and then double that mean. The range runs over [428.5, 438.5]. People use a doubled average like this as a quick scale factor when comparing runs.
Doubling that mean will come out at 3.40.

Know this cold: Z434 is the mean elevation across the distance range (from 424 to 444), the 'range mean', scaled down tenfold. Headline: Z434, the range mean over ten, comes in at 0.171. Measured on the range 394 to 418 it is 0.180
